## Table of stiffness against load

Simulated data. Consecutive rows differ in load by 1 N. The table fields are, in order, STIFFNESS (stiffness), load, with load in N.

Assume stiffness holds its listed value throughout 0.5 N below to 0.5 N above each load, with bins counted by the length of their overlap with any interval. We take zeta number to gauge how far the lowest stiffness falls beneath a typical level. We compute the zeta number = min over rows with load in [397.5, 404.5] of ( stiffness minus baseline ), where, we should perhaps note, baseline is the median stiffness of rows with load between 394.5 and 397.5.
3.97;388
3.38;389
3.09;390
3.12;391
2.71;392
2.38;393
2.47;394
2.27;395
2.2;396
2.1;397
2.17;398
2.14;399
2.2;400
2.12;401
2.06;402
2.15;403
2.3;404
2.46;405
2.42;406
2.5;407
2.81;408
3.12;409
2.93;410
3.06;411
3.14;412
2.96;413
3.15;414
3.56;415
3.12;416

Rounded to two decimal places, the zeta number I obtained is -0.14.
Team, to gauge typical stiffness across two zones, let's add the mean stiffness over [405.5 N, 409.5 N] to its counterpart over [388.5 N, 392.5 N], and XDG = 5.8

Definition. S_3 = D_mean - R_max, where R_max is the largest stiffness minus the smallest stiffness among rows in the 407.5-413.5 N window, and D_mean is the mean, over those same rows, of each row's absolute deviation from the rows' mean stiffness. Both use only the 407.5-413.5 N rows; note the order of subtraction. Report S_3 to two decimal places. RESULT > -0.23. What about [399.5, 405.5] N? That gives -0.29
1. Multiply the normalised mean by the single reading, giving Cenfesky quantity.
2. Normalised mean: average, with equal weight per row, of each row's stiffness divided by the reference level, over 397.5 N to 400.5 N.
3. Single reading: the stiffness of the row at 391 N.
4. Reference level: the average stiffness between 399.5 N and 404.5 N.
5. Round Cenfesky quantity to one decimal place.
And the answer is 3.1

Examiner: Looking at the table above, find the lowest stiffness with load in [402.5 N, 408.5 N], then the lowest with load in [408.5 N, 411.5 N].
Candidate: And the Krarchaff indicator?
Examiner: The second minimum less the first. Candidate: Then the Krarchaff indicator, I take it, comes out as 0.8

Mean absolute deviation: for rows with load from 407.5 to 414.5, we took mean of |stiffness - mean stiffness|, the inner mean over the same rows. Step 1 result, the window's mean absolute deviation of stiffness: 0.11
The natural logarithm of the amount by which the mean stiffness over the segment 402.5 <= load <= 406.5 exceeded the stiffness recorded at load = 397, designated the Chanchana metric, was -1.5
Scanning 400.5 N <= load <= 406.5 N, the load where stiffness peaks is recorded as 405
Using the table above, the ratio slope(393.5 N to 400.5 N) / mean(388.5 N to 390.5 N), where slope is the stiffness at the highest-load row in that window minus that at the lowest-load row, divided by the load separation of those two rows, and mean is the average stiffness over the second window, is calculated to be -0.014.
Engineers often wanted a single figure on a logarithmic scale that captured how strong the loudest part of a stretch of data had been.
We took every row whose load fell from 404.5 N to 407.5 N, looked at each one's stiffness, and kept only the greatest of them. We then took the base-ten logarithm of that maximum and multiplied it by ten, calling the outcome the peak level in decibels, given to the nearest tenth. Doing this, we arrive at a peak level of 4.0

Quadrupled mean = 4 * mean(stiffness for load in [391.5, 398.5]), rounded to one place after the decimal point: 9.3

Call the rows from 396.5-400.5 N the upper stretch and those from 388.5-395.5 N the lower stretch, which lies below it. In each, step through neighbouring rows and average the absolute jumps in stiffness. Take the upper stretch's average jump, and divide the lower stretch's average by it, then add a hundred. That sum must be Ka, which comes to 104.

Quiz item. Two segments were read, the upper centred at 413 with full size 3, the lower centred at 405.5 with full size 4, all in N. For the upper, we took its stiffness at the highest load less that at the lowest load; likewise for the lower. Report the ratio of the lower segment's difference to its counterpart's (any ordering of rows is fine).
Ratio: 20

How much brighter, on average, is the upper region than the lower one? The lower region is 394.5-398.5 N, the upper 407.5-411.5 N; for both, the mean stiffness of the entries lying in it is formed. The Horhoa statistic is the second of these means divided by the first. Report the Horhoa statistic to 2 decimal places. 1.36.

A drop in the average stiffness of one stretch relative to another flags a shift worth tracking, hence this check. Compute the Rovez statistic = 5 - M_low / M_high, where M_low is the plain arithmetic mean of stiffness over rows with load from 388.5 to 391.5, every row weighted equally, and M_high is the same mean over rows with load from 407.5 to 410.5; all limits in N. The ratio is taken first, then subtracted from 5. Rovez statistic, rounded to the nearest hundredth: 3.92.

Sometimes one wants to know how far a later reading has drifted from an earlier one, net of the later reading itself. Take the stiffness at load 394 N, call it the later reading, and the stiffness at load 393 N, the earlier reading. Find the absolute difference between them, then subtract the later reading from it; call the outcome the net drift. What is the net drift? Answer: -2.38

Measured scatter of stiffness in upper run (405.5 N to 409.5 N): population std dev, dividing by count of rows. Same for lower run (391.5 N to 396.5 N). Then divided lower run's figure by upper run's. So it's 0.6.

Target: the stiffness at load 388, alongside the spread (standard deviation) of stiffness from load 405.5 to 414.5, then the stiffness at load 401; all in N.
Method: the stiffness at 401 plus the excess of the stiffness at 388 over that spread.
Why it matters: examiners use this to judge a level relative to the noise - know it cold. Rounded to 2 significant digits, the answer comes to 5.8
